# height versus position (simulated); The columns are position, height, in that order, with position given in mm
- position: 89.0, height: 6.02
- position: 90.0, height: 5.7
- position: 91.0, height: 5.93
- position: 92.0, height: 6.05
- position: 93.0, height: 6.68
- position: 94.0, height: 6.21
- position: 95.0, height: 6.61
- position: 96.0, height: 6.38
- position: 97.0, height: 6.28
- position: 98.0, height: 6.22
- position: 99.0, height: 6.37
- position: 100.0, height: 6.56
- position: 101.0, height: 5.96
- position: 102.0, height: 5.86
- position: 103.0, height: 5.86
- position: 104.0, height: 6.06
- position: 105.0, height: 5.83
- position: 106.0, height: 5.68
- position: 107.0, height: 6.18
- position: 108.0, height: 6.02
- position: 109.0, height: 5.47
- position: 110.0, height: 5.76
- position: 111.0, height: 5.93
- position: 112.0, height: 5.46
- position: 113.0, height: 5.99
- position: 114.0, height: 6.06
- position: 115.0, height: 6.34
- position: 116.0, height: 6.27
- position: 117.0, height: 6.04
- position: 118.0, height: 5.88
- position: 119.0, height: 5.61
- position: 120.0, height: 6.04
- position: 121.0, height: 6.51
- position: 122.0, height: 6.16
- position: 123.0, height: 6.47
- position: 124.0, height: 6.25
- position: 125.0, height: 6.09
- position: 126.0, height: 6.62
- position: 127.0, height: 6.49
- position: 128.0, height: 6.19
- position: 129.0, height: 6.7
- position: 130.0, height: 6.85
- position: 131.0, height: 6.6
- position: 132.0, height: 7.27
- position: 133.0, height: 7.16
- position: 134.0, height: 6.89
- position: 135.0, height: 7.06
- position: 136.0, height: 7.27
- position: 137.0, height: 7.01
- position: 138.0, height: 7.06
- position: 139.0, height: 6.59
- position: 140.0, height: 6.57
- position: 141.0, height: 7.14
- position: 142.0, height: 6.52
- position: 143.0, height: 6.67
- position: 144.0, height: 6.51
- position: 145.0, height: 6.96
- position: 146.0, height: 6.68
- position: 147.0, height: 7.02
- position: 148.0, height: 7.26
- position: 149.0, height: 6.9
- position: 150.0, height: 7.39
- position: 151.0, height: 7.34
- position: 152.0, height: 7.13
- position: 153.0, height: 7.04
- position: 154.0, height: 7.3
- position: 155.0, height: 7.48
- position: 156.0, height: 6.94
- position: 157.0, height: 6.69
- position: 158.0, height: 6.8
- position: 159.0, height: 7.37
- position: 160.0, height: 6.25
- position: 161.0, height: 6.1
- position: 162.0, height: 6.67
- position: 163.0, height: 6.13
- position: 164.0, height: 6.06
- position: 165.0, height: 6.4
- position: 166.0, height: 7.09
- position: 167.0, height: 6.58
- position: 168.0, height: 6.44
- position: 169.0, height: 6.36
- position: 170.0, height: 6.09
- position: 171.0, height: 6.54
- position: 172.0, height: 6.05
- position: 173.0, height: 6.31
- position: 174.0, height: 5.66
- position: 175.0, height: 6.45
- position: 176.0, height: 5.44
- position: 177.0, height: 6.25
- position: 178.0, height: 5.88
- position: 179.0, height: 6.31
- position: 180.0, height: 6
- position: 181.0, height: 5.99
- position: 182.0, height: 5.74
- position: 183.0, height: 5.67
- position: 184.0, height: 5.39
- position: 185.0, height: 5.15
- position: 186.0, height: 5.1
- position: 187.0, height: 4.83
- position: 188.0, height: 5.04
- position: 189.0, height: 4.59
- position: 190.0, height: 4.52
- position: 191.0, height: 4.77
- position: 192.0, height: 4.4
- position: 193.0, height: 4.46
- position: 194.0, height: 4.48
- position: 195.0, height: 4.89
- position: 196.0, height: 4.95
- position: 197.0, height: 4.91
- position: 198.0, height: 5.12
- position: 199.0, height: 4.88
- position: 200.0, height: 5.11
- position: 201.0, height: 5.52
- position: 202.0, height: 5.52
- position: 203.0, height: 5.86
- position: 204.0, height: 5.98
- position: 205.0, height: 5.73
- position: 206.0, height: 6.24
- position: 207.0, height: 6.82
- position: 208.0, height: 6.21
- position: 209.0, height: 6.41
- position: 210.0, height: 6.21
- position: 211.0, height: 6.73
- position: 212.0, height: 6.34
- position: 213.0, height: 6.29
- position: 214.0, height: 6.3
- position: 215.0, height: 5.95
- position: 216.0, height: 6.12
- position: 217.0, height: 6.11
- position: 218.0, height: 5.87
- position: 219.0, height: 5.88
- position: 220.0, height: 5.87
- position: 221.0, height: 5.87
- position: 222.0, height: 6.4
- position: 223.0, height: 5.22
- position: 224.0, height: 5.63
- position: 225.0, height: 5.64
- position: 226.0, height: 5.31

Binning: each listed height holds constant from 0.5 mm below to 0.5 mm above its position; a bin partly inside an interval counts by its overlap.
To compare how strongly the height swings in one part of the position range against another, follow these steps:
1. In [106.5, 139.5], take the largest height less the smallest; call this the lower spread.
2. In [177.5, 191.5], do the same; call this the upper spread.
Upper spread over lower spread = 1.0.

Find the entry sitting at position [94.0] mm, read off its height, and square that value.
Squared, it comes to 38.6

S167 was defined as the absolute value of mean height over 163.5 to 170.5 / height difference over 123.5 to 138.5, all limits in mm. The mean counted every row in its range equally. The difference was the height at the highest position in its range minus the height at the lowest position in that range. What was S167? 8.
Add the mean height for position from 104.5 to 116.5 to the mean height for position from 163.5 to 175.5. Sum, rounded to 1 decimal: 12.3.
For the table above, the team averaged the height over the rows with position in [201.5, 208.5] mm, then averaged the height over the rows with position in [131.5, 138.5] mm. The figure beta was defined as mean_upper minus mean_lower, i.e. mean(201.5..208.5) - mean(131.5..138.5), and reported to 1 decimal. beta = -1.1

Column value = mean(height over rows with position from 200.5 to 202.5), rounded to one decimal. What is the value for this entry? 5.5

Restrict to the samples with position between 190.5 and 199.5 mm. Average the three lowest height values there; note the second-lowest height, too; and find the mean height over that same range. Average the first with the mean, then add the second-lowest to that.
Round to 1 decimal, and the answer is 9.1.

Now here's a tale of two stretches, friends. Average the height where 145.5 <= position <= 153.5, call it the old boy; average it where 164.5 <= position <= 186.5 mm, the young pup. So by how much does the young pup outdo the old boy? -1.05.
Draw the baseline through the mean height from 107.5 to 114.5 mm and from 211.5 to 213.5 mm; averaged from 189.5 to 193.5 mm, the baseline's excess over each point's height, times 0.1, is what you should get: 0.17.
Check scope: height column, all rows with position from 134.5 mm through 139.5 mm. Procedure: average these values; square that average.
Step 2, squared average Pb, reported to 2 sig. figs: 49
